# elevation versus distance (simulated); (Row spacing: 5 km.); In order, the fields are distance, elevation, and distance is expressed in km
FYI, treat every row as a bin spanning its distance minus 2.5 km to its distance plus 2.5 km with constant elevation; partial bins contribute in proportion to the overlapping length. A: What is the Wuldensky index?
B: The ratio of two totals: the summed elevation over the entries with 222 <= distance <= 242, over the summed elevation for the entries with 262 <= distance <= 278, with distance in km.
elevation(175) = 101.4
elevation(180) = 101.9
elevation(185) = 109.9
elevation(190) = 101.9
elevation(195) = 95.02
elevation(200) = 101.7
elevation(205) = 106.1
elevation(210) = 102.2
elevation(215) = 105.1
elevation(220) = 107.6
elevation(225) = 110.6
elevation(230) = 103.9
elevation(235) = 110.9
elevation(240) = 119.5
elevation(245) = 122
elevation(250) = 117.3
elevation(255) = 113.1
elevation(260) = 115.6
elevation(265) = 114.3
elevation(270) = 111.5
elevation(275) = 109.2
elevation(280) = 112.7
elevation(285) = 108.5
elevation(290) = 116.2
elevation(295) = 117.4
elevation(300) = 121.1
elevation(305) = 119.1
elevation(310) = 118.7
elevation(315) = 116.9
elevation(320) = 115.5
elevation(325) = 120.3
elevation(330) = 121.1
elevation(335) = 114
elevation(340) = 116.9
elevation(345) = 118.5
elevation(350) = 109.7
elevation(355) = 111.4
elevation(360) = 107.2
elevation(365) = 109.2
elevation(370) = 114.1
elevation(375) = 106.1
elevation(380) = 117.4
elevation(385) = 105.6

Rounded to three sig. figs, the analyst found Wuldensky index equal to 1.33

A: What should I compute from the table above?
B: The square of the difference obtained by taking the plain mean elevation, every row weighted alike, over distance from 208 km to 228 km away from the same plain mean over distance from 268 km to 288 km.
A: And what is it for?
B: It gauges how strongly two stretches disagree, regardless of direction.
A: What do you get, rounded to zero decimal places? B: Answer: 17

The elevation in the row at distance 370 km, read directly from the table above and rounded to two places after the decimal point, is 114.10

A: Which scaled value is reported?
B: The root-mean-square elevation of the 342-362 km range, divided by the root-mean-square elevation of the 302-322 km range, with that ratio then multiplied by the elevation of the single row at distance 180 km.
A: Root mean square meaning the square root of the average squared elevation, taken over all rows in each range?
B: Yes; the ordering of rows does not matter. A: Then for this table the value 97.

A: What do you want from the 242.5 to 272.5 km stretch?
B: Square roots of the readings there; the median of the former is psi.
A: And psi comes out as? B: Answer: 10.7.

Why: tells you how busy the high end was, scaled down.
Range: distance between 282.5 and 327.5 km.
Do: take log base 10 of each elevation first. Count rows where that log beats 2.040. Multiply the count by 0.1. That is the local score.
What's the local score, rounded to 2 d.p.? 0.80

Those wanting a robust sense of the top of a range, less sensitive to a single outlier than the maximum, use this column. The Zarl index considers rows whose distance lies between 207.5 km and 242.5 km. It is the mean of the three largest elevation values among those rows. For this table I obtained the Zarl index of 114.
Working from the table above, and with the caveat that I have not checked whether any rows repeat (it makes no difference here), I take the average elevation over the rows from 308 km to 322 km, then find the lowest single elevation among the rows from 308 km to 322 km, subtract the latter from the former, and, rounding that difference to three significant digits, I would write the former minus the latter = 1.53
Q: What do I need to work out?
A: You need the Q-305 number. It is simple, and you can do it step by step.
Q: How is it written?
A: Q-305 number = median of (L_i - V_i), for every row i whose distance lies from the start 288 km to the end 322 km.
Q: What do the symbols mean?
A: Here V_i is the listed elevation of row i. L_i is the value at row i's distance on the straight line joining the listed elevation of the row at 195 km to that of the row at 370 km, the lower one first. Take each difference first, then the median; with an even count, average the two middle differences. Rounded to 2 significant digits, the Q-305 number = -11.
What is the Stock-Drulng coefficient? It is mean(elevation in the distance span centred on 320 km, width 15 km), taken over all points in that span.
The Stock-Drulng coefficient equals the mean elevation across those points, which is 118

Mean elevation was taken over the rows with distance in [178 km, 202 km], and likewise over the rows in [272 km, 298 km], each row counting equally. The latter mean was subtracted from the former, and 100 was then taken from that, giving -111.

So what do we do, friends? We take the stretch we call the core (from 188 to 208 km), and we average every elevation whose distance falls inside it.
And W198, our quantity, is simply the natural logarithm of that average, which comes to 4.62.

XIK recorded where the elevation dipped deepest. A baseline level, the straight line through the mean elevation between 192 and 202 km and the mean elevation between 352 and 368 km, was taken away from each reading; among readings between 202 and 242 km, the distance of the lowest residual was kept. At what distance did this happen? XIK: 210 km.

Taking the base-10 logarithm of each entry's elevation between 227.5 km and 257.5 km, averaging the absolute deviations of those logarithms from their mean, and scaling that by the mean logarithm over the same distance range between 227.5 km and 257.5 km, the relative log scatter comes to 0.0096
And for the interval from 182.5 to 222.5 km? 0.0073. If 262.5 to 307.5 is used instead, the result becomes 0.0066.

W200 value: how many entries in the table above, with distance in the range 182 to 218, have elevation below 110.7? 7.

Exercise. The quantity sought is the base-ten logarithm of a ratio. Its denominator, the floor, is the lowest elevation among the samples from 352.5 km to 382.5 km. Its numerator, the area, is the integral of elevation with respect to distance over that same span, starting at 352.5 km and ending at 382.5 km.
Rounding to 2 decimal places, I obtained 1.50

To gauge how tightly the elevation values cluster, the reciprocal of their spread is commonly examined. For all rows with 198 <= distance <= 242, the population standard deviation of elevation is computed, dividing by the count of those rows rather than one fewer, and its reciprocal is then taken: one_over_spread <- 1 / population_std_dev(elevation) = 0.191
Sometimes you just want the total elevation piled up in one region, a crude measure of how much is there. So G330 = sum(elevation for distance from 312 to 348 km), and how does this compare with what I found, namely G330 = 823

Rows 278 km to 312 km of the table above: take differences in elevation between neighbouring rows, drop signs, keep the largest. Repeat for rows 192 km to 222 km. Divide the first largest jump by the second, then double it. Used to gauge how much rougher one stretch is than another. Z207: 2.3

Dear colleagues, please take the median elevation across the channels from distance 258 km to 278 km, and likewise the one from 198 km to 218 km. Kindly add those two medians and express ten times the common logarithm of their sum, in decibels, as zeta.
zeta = 23.4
